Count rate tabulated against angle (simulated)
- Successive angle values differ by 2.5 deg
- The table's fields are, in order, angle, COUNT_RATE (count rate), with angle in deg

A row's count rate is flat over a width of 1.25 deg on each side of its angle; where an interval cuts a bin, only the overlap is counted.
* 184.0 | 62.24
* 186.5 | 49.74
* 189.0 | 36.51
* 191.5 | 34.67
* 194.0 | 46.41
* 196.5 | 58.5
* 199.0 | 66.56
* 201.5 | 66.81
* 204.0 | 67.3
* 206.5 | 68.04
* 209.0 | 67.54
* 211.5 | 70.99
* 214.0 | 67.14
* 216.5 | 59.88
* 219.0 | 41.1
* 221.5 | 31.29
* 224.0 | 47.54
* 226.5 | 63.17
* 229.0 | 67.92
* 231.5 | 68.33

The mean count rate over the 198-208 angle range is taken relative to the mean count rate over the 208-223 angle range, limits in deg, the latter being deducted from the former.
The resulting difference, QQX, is 11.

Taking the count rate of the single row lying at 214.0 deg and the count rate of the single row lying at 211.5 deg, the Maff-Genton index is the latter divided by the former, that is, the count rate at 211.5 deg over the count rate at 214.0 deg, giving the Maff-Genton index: 1.1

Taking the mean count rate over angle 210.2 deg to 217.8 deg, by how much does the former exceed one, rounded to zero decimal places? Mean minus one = 65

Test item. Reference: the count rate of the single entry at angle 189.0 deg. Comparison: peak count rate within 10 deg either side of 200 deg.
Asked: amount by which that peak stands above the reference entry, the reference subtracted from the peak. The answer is 32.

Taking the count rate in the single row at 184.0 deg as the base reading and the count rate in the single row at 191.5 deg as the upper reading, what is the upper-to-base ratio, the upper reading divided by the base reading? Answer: 0.56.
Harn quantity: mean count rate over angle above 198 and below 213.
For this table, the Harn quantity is 68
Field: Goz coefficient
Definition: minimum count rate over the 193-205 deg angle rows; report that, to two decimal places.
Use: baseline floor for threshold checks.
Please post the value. 46.41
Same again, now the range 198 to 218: 59.88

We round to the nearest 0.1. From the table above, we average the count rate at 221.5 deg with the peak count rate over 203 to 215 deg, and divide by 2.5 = 20.5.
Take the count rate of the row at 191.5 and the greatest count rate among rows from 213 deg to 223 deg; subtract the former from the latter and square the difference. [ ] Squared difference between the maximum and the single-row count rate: 1054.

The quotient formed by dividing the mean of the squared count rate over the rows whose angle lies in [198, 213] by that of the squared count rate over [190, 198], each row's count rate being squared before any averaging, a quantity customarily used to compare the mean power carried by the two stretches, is 2.0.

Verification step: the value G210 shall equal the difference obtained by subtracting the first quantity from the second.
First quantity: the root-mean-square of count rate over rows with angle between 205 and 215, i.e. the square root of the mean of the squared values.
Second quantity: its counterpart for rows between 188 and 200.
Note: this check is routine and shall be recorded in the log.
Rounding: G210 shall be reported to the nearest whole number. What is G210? -18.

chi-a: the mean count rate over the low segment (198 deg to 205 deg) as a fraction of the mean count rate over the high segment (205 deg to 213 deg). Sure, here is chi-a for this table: 0.97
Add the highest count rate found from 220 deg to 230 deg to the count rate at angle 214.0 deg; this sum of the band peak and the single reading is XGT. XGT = 135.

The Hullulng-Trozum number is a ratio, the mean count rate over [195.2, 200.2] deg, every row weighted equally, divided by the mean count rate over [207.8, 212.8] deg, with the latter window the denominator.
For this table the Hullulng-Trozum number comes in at 0.90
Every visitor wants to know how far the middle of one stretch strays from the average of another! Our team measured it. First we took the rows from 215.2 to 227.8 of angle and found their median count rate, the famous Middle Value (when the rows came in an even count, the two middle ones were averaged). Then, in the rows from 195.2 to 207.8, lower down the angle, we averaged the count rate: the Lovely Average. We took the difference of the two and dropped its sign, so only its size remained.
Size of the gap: 18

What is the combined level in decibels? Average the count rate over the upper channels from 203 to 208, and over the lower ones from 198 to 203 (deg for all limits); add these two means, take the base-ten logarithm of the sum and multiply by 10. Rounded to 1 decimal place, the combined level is 21.3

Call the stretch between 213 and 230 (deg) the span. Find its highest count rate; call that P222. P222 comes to 67.92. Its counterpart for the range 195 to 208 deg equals 68.04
